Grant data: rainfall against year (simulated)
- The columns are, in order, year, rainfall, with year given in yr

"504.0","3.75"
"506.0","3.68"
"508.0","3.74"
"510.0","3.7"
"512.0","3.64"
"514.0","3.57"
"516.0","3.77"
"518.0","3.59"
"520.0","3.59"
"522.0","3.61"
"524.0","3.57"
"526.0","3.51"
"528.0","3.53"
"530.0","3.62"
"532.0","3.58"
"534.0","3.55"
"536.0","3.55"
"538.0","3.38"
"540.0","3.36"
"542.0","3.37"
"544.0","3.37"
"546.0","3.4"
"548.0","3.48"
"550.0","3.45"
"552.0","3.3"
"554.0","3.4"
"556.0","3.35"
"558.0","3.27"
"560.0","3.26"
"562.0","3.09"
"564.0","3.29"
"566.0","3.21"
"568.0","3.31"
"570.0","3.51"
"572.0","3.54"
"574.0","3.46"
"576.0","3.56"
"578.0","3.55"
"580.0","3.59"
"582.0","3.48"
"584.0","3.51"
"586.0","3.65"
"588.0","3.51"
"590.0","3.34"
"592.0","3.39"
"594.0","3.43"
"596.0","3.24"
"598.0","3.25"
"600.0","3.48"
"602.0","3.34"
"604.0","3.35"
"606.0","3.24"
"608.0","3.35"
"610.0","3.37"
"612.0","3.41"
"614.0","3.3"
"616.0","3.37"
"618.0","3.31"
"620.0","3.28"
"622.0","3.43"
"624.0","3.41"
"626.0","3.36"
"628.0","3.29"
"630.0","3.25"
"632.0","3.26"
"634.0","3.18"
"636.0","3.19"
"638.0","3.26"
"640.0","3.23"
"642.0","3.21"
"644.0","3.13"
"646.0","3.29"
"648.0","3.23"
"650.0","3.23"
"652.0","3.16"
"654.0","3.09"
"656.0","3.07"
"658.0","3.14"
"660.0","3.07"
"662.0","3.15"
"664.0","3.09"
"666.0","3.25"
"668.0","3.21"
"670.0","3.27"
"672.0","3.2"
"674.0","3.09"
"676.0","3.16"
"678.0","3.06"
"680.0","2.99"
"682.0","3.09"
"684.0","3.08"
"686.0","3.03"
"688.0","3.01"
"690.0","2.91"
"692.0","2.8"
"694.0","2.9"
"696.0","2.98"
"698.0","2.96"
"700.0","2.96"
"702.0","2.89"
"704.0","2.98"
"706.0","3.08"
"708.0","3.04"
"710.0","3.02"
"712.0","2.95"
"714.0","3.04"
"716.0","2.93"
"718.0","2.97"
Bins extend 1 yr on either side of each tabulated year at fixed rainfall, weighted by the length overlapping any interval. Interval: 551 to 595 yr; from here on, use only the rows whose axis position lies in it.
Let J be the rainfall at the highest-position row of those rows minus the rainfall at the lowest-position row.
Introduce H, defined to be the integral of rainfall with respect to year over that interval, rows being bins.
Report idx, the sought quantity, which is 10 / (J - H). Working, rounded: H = 150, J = 0.13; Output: -0.0667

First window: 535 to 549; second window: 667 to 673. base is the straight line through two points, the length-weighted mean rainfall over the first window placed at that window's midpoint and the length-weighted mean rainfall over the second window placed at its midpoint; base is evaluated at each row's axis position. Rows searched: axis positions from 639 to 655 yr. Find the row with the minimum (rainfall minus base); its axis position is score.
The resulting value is 654.0 yr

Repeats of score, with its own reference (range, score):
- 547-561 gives 560.0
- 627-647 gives 644.0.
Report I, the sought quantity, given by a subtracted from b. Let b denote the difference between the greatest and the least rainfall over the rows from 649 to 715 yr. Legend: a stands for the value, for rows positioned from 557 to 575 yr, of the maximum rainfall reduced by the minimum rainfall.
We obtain 0.020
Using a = 0.45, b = 0.47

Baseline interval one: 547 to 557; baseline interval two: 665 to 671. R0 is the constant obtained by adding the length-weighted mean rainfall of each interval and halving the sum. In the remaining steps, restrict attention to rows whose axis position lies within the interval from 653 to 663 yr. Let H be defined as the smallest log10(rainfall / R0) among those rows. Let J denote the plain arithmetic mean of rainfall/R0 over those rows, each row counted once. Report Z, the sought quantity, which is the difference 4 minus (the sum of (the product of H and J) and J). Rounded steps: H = -0.03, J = 0.94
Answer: 3.10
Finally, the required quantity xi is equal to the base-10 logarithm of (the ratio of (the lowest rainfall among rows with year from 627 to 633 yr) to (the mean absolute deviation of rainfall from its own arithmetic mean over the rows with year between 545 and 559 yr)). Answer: 1.72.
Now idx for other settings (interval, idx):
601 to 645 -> -0.0688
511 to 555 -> -0.0647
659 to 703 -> -0.0744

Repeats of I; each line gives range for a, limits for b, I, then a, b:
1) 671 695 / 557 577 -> 0.070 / 0.40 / 0.47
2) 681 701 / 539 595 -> 0.270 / 0.29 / 0.56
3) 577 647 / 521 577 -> 0.010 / 0.52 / 0.53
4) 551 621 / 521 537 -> -0.450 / 0.56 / 0.11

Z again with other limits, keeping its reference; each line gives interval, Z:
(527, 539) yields 2.93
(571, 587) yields 2.91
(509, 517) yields 2.86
